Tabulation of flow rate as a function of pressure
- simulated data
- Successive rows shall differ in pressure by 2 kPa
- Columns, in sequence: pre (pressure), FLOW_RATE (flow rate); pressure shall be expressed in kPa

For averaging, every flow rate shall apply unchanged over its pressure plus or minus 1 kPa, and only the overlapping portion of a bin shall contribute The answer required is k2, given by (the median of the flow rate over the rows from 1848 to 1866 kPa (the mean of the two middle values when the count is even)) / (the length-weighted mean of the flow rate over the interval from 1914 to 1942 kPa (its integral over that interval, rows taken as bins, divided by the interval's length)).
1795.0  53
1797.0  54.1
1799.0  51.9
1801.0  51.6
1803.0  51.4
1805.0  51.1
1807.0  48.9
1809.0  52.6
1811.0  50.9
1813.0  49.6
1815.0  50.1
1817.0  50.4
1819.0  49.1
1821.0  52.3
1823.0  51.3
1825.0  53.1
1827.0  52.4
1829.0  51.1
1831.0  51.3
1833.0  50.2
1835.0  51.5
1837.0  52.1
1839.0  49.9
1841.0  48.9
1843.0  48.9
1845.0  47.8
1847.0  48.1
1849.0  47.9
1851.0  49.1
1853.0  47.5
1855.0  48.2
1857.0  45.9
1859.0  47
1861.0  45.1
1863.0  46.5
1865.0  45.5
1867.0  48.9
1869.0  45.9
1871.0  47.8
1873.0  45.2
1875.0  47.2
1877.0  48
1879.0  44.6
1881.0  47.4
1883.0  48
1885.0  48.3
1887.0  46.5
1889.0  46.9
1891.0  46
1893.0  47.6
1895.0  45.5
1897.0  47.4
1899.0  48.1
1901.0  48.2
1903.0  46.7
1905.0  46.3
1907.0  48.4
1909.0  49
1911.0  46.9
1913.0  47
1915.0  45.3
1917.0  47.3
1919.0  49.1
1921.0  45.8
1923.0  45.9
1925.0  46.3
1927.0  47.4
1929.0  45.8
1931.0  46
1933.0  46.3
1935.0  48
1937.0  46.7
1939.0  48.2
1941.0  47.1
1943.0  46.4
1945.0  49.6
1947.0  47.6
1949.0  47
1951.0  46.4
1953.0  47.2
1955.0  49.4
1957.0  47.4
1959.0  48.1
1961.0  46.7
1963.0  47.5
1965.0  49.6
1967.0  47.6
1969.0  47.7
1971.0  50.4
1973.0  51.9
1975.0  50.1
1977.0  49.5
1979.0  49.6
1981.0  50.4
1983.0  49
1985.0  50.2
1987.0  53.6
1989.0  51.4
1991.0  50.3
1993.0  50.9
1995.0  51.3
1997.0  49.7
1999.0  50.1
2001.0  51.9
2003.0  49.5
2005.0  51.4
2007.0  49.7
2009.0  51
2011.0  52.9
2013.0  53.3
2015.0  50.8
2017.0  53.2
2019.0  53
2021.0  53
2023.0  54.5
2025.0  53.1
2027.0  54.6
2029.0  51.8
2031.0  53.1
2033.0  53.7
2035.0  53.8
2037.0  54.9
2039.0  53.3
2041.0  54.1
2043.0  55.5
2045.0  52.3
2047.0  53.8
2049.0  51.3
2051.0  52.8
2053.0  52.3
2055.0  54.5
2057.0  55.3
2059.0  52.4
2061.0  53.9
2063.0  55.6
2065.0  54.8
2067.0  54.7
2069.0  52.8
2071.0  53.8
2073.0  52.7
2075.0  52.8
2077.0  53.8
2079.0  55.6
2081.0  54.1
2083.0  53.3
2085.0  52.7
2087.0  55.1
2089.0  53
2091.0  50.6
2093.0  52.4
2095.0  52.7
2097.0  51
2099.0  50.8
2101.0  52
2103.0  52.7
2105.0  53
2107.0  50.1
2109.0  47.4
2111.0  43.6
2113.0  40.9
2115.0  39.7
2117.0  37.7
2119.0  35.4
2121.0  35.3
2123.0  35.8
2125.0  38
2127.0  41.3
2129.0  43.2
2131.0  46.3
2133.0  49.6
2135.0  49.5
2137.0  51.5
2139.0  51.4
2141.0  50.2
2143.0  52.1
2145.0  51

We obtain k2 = 1.00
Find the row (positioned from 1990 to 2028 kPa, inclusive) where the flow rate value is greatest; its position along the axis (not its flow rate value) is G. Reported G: 2027.0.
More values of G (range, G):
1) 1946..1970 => 1965.0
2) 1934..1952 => 1945.0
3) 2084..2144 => 2087.0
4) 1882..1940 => 1919.0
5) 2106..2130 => 2107.0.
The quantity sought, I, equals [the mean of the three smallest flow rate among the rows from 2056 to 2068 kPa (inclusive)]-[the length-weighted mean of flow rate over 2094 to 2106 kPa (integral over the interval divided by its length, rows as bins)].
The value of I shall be 1.6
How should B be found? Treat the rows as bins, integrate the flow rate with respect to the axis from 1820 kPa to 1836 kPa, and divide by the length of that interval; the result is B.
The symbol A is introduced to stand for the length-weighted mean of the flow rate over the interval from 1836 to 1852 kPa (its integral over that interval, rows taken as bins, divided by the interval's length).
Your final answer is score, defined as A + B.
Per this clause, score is 101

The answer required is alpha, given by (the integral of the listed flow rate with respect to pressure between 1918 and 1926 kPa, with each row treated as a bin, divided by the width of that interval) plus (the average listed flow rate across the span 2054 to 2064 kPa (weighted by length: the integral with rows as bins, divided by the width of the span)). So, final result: 101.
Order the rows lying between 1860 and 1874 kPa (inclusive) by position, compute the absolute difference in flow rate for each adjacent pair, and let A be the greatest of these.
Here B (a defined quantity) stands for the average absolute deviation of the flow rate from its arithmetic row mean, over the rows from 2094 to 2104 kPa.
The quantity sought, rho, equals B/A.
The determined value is 0.22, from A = 3.40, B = 0.75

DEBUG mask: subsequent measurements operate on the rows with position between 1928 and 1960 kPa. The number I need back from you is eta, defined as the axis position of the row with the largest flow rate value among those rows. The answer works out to 1945.0 kPa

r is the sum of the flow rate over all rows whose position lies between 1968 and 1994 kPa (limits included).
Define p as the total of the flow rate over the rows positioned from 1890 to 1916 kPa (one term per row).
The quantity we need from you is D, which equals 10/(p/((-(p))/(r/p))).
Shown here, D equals -9.3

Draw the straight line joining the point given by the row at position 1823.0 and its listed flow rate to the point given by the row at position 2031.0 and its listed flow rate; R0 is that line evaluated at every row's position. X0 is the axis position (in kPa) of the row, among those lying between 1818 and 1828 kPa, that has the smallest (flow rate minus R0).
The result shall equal 1819.0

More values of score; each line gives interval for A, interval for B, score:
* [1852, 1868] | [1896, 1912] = 94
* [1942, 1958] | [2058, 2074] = 101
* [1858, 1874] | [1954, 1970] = 94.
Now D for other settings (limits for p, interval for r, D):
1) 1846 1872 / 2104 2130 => -11.3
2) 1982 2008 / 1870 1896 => -10.8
